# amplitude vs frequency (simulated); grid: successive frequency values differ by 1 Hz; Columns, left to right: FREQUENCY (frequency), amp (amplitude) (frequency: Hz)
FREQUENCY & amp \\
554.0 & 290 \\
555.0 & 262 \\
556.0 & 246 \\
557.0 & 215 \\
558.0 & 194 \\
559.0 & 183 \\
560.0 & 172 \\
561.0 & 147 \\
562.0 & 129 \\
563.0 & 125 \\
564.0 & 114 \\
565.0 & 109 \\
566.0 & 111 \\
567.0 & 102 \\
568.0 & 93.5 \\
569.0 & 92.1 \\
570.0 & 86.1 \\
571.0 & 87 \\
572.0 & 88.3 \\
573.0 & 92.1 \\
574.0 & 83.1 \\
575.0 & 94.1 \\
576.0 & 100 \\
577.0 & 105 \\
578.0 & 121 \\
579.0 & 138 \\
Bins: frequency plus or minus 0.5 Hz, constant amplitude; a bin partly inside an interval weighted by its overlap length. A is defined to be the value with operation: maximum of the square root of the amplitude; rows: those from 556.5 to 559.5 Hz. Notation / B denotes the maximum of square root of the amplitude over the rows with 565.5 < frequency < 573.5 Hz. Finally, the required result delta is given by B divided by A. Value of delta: 0.72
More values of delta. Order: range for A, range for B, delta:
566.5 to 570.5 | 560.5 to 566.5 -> 1.20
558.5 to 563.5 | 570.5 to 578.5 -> 0.81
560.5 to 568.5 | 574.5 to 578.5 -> 0.91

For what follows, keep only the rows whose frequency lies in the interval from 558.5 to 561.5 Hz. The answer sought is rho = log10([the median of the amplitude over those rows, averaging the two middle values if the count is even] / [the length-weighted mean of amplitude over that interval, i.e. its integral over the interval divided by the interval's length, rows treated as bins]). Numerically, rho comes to 0.012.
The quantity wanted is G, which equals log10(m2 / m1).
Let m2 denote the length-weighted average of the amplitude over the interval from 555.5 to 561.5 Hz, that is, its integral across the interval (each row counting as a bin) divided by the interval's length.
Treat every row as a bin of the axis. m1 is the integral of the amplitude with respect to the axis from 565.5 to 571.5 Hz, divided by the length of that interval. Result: 0.31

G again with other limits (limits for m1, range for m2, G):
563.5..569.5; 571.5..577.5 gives -0.04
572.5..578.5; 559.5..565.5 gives 0.13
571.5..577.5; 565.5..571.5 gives 0.01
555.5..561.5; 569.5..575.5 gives -0.34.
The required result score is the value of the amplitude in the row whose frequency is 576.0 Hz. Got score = 100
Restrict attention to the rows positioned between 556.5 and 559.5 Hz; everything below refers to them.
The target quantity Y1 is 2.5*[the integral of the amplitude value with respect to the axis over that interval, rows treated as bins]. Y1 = 1480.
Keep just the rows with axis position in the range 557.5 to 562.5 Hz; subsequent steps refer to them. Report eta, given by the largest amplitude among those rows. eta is 194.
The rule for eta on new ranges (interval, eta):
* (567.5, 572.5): 93.5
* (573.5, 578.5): 121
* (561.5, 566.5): 129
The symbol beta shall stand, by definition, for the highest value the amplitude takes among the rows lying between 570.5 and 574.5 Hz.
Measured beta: 92.1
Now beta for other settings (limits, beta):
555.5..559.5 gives 246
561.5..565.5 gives 129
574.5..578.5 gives 121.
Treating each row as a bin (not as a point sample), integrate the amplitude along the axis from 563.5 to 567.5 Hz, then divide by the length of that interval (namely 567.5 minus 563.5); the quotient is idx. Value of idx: 109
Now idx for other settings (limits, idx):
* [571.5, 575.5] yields 89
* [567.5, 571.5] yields 90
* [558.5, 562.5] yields 158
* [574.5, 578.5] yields 105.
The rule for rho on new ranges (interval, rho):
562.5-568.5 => 0.004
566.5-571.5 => 0.000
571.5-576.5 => 0.003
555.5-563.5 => 0.003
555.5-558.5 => -0.007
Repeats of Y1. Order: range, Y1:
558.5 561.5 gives 1255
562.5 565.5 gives 870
